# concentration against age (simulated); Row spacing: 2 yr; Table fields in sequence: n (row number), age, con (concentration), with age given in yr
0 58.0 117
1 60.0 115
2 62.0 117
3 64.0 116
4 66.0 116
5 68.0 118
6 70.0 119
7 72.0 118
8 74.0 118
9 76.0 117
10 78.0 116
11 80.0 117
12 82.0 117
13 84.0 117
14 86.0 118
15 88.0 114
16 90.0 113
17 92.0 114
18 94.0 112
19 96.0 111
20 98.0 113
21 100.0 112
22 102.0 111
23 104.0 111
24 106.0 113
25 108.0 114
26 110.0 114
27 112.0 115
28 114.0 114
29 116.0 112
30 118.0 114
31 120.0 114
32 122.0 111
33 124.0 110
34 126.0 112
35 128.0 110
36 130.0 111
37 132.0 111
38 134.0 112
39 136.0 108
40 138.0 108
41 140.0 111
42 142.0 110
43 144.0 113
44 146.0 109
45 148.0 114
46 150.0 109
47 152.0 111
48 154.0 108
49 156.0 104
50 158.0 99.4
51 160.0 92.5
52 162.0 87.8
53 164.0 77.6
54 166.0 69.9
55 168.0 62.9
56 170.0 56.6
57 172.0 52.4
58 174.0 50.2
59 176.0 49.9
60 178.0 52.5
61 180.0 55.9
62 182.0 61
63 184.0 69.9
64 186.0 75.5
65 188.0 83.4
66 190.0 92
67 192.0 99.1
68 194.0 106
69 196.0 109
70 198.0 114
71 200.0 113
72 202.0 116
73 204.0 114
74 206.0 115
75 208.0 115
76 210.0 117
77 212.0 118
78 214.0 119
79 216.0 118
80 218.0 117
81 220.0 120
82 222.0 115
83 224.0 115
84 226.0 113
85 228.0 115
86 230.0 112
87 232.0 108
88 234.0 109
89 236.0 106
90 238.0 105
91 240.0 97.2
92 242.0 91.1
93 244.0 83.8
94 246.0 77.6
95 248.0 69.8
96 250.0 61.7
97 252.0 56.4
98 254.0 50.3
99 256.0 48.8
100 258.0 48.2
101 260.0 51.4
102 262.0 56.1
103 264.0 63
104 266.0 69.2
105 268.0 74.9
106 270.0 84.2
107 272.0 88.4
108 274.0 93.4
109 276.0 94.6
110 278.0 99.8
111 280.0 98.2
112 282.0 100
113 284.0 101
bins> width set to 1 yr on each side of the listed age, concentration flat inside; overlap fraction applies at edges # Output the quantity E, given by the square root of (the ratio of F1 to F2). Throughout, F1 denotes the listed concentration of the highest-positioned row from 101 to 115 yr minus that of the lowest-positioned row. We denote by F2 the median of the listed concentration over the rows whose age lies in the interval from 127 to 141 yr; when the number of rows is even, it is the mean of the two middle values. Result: 0.16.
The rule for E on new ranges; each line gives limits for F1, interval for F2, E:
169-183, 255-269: 0.28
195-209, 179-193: 0.28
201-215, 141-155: 0.17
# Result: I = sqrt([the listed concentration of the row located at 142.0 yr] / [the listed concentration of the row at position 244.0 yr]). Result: 1.15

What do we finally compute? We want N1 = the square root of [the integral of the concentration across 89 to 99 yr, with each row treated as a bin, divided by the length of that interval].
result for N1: 10.6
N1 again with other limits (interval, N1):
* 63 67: 10.8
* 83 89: 10.8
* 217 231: 10.7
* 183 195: 9.4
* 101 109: 10.6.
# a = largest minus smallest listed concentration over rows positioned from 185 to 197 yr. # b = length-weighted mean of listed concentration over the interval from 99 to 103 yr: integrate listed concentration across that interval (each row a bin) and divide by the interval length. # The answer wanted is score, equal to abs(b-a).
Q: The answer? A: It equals 78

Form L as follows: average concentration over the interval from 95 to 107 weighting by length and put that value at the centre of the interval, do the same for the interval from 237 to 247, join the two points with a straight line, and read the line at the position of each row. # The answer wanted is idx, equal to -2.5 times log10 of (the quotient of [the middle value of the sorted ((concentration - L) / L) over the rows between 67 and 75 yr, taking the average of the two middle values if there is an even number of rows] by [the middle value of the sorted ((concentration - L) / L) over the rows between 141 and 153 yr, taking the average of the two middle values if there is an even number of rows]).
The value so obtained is 1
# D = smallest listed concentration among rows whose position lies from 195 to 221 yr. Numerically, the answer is 109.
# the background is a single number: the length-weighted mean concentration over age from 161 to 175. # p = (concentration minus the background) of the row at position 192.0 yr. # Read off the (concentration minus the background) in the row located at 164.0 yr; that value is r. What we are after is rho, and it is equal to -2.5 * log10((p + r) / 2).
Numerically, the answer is -3.4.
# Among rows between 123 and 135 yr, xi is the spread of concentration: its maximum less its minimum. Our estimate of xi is 2.0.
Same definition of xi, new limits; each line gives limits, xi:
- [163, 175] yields 27.4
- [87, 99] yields 3.0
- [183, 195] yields 36.1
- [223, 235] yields 7.0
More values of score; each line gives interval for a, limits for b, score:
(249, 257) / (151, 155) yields 97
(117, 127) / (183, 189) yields 72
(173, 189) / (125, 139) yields 77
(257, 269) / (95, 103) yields 85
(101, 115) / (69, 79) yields 114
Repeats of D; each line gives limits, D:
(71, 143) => 108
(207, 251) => 61.7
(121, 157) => 104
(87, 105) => 111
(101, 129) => 110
